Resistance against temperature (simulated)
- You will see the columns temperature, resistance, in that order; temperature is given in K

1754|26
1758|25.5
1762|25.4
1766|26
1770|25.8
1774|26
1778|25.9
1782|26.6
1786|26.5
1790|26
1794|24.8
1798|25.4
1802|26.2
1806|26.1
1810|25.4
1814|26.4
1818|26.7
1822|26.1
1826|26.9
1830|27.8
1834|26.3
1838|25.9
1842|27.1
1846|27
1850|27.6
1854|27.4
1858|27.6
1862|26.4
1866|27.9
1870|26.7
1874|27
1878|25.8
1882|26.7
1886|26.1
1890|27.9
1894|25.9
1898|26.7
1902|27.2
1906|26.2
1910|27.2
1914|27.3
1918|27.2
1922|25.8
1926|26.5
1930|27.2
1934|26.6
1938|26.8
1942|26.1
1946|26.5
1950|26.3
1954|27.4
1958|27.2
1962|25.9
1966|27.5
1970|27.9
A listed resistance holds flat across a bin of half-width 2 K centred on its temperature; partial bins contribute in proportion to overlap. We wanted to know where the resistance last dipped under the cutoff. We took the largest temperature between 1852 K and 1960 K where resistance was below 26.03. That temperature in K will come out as 1922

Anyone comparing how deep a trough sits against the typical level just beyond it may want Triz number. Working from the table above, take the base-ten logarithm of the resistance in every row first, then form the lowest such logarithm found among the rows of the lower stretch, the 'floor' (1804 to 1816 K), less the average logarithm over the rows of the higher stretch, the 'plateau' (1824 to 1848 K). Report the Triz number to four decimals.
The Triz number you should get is -0.0237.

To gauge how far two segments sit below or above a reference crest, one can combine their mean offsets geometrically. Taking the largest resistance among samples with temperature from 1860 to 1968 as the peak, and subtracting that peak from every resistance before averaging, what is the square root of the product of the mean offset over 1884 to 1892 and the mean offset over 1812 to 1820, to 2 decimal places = 1.10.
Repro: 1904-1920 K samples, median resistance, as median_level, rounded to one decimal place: 27.2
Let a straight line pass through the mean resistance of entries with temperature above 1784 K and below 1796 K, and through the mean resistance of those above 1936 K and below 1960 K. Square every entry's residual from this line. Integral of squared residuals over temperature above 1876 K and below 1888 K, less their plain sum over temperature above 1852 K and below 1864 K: -2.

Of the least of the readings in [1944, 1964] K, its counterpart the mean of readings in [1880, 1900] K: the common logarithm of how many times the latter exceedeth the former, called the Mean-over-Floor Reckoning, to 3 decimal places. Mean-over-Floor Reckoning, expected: 0.013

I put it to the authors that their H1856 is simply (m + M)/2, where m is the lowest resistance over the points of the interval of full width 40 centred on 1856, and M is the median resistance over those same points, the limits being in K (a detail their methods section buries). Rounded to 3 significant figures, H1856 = 26.5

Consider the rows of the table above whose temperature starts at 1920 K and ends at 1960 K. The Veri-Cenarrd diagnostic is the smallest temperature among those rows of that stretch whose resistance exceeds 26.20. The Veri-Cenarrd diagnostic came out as 1926 K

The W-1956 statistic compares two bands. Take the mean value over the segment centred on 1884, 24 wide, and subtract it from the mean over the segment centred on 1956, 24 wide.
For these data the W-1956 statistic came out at 0.23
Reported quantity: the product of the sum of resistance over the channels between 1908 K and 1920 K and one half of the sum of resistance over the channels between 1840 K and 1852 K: 3337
